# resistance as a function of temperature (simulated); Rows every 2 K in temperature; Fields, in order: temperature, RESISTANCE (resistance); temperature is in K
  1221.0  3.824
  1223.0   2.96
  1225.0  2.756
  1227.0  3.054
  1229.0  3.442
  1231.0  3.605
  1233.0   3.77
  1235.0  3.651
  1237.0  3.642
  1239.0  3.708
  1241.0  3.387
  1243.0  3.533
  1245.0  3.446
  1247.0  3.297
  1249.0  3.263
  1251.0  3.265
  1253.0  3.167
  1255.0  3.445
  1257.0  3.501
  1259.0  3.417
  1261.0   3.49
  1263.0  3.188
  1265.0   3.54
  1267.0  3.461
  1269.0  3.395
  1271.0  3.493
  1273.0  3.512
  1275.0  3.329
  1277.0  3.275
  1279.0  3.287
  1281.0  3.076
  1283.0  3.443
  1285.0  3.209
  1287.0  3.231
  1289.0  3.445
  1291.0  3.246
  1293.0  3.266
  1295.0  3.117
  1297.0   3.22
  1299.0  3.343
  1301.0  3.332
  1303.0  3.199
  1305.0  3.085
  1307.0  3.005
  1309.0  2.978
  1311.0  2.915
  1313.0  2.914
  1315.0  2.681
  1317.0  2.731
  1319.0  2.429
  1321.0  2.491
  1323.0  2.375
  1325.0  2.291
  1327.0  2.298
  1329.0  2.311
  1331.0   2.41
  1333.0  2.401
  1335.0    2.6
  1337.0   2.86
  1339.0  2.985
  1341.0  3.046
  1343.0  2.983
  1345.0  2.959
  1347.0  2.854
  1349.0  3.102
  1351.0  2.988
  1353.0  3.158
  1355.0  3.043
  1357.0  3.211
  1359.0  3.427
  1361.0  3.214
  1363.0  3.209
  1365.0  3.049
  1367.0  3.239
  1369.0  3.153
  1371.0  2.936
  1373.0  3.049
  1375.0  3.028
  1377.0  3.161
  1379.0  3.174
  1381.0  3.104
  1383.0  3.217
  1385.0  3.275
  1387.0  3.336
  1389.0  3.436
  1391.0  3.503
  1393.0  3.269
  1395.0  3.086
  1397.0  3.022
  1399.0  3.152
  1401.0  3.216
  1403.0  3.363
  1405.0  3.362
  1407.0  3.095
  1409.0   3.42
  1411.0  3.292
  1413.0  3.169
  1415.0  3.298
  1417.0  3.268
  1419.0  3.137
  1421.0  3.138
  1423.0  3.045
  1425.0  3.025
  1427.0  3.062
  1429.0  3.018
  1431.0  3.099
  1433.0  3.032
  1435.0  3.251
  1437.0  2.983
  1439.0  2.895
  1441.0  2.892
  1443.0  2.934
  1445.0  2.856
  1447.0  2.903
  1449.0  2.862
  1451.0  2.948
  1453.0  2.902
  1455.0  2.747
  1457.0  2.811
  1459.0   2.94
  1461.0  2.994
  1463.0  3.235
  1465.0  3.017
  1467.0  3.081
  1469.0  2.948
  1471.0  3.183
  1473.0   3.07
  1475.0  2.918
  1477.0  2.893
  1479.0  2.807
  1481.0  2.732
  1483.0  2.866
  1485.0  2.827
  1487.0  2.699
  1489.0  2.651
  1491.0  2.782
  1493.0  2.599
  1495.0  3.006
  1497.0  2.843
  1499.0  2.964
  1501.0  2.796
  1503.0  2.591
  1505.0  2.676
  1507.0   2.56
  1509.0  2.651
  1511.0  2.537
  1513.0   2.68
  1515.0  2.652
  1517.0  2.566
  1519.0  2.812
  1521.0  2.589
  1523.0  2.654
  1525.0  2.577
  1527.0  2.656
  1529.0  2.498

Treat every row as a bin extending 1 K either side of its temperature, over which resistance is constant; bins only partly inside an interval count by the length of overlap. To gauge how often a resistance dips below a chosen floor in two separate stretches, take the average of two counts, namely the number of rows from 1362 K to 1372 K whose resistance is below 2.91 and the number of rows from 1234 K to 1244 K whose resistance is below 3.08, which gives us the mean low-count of 0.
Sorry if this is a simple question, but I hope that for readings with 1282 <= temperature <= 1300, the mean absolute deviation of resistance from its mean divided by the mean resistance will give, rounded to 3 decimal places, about 0.026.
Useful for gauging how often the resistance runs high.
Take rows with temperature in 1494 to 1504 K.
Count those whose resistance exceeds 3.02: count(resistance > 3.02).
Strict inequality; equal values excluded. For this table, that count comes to 0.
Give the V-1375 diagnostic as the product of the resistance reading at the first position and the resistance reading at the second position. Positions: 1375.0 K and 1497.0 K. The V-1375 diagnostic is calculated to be 8.61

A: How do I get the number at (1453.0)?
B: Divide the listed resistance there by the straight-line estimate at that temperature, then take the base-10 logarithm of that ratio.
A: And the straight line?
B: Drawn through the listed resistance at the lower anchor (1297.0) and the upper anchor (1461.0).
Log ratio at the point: -0.015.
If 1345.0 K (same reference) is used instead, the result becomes -0.028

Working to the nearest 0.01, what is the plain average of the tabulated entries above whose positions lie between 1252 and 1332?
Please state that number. 3.09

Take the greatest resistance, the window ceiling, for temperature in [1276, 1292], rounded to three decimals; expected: 3.445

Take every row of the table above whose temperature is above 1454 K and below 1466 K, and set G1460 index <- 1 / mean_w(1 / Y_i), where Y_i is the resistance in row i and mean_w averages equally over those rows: 2.95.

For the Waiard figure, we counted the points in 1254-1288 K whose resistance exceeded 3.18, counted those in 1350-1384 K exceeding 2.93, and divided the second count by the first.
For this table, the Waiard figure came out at 1.1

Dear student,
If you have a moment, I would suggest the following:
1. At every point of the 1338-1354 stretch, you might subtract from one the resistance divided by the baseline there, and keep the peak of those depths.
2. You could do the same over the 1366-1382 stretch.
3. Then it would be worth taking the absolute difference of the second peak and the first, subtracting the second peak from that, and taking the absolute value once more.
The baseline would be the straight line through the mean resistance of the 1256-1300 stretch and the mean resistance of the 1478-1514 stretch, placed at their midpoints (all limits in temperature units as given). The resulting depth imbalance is 0.00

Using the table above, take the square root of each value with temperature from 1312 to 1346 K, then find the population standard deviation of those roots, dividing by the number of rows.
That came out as 0.083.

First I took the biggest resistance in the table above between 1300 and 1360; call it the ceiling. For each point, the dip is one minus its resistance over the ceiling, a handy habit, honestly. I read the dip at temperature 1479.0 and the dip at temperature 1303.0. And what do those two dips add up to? 0.25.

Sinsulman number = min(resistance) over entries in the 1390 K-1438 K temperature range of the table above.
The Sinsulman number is 2.983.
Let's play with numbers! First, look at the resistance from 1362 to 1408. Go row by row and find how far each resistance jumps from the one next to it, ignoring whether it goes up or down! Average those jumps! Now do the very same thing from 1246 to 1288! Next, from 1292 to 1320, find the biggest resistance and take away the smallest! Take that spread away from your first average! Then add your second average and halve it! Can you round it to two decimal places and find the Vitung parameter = -0.33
